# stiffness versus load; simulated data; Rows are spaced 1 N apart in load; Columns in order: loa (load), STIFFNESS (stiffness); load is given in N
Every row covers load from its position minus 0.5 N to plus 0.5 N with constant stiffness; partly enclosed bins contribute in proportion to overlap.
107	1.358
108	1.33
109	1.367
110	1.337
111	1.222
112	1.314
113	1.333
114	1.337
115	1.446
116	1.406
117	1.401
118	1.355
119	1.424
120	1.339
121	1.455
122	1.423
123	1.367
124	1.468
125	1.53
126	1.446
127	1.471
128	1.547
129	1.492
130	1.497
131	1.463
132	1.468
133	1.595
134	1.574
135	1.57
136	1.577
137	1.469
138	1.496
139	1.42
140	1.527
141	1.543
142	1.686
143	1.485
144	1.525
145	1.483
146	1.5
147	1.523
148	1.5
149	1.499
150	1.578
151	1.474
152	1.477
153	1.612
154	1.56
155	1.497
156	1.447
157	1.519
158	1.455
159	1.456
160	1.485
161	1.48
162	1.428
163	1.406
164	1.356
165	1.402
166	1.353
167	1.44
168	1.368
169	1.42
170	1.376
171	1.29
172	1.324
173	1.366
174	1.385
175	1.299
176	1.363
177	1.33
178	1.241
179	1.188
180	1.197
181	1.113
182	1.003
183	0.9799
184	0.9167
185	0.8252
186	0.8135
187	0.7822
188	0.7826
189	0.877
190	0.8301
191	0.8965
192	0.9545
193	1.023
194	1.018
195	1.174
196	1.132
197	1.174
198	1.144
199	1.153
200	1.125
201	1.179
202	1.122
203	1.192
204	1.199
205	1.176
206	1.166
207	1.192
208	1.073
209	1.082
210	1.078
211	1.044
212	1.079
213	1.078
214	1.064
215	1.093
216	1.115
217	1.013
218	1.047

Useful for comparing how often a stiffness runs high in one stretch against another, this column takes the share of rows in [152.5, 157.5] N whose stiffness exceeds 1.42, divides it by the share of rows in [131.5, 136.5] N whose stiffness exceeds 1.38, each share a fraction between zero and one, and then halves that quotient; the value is 0.50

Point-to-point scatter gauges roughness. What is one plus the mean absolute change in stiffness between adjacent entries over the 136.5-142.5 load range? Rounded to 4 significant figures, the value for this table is 1.074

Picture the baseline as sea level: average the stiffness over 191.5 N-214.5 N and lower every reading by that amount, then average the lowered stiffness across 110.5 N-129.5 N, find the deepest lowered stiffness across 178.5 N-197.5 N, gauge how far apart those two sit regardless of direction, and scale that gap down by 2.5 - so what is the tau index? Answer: 0.25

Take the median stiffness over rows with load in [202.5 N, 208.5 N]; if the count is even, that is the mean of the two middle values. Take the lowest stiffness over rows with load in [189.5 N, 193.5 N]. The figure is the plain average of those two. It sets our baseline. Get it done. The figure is 1.01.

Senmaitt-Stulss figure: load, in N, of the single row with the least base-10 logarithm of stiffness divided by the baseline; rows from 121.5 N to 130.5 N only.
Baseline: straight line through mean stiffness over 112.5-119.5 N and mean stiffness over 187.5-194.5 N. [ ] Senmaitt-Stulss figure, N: 123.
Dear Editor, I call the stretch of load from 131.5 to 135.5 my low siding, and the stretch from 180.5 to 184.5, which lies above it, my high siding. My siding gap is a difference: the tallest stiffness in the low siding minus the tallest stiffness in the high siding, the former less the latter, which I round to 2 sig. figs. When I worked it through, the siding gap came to 0.48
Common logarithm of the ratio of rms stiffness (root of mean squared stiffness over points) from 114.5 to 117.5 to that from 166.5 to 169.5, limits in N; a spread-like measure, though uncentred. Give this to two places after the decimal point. 0.00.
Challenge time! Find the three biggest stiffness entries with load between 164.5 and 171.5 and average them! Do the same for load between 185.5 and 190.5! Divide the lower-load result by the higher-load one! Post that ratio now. 1.7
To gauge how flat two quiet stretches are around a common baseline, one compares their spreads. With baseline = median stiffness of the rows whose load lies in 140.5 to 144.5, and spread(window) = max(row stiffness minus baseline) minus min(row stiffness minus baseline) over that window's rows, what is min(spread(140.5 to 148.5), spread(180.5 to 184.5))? 0.20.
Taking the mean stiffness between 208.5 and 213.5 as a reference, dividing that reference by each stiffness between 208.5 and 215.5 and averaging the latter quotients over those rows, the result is 1.00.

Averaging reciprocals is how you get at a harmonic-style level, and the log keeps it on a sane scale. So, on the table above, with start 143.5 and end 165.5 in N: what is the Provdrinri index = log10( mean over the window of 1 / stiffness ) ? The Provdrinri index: -0.171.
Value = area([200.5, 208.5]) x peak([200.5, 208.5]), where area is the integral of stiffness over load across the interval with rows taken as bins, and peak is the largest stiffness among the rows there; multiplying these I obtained 11.1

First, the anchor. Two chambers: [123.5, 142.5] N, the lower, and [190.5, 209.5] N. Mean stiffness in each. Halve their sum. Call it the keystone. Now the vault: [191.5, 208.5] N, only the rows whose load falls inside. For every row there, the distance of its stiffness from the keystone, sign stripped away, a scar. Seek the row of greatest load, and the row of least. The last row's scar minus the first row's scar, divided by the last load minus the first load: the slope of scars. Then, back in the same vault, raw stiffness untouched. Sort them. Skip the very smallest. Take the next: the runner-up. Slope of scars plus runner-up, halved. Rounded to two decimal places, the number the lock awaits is 0.51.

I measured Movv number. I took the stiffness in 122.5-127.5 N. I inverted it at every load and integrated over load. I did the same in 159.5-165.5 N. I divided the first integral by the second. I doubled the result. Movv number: 1.6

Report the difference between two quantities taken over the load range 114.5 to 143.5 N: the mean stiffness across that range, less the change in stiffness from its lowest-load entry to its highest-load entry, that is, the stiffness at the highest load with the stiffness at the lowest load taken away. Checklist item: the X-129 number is 1.44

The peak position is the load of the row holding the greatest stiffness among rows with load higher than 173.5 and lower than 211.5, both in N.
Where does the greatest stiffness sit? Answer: 174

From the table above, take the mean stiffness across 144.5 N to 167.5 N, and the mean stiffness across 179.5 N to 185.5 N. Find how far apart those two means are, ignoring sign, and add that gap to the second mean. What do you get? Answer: 1.48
